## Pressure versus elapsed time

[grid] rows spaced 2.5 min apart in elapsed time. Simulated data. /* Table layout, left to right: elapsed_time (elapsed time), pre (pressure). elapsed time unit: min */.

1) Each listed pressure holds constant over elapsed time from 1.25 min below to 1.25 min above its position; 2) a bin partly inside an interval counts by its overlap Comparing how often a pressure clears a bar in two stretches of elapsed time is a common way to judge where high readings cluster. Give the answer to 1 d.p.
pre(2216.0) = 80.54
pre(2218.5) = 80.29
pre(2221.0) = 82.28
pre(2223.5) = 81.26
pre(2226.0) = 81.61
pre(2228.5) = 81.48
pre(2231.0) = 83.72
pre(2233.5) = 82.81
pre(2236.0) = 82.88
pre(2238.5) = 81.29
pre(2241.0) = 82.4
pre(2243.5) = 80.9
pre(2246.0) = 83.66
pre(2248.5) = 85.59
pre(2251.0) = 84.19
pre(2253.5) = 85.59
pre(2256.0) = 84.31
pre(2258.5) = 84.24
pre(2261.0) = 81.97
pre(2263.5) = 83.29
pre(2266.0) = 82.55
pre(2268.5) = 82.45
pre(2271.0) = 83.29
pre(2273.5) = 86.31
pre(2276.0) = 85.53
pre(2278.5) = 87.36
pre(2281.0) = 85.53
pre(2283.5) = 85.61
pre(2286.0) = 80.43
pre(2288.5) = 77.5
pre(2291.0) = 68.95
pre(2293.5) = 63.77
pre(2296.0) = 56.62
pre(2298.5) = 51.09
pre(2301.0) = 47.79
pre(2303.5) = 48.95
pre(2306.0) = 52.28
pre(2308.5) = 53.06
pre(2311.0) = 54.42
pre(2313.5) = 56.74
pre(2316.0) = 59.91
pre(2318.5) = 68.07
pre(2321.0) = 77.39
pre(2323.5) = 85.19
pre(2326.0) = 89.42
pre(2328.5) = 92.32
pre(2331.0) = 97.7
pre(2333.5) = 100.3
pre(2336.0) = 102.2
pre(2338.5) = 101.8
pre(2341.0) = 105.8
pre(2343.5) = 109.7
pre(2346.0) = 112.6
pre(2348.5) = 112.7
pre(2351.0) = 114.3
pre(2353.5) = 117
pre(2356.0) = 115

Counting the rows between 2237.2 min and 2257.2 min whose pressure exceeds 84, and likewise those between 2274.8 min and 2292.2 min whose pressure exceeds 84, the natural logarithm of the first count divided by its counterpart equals 0.0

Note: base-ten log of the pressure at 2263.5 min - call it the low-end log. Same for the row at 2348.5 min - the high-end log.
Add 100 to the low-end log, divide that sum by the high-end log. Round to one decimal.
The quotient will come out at 49.7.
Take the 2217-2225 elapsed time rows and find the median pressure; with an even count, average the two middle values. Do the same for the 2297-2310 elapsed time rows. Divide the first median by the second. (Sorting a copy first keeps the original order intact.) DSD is 1.6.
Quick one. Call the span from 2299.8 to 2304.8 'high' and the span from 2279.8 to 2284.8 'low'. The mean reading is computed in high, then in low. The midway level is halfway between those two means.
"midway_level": 67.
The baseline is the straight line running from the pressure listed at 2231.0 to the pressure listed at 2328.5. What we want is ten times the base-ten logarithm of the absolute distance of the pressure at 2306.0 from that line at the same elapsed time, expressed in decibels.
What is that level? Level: 16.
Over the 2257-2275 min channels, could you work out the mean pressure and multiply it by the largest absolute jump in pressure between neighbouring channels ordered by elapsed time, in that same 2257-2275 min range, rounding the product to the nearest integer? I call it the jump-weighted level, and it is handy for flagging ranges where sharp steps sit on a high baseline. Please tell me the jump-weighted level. 252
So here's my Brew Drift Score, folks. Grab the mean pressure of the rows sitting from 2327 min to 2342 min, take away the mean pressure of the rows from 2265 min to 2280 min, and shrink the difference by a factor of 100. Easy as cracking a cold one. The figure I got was 0.15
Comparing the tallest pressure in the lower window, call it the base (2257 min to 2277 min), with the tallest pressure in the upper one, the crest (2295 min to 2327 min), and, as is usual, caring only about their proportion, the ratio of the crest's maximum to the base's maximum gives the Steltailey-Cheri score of 1.036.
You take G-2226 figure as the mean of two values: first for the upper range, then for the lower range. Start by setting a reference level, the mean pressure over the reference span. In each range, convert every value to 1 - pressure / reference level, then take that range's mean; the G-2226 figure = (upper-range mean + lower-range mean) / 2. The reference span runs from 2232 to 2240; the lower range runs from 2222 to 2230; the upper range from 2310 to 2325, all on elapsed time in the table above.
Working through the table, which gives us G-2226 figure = 0.10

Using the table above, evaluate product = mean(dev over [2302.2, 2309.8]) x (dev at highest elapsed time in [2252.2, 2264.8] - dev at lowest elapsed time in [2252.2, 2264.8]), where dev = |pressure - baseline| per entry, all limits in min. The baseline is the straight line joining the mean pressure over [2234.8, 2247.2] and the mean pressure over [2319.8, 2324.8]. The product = -66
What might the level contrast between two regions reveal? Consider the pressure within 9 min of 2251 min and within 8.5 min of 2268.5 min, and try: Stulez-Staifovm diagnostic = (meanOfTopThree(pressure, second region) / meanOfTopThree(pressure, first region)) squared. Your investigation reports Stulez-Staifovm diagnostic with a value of 1.00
